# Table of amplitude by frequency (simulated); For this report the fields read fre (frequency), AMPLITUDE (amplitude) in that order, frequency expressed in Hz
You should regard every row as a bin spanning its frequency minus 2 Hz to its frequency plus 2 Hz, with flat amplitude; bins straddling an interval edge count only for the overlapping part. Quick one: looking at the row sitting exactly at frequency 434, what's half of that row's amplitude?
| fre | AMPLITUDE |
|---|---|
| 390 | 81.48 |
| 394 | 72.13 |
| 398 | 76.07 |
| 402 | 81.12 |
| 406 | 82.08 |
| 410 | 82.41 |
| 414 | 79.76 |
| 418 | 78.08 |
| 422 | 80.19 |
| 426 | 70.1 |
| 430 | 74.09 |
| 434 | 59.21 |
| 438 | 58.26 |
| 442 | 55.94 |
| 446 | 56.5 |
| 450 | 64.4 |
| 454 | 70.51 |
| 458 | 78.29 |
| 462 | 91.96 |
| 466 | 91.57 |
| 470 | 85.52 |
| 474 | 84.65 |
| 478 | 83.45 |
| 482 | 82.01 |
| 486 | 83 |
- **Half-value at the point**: 29.6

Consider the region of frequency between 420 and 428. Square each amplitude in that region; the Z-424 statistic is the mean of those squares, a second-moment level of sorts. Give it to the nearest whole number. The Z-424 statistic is 5672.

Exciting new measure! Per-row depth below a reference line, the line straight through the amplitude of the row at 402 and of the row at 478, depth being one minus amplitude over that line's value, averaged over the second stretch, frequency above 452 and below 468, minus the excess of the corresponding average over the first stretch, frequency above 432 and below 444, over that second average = -0.3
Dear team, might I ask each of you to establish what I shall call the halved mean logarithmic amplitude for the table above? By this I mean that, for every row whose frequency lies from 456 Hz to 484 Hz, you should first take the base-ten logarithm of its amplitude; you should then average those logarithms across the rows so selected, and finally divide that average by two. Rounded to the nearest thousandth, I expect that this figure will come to 0.965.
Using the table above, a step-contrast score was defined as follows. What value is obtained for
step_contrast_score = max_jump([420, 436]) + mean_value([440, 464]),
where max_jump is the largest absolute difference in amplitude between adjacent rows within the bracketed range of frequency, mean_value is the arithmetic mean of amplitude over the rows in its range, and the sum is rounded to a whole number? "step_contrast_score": 84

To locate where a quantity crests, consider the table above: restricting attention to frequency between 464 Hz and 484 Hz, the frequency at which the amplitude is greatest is 466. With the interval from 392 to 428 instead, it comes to 410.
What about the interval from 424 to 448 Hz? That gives 430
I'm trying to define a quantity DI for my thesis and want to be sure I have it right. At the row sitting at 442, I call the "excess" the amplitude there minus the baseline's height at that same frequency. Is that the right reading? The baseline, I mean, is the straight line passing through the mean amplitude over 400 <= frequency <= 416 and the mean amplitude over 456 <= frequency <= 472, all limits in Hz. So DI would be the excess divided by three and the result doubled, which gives -19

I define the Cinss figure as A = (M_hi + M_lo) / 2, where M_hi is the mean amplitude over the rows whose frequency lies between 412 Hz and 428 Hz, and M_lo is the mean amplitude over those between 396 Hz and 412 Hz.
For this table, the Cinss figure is 79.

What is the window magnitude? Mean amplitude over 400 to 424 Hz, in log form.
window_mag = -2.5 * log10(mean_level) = -4.77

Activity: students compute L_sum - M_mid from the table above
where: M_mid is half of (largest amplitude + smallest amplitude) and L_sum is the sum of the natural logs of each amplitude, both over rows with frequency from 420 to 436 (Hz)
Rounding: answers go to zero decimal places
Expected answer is -53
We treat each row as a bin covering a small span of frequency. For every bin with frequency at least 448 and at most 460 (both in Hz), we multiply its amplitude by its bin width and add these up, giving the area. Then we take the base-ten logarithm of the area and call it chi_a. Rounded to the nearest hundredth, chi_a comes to 2.93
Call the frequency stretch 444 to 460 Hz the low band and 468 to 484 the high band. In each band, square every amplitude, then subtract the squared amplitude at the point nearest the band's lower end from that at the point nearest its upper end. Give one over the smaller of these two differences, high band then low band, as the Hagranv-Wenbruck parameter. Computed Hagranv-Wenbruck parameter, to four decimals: -0.0017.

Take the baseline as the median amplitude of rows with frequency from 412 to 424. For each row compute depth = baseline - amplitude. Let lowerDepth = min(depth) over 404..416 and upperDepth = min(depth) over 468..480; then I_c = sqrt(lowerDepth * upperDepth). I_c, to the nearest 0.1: 3.9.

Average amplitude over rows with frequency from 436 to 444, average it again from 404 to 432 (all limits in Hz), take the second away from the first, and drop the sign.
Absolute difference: 21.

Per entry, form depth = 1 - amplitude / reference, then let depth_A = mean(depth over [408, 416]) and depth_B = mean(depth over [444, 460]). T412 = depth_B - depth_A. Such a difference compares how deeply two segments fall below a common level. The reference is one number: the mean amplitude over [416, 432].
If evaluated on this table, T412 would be 0.18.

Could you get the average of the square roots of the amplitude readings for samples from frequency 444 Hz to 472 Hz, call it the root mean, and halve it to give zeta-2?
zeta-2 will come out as 4.37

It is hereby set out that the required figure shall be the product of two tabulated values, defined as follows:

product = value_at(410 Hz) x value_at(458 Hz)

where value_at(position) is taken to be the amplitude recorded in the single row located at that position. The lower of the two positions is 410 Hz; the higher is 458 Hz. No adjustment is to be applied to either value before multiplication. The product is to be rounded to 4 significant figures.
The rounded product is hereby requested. 6452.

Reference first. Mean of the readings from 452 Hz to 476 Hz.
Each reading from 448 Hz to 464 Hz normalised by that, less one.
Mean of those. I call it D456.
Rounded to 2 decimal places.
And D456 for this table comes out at -0.09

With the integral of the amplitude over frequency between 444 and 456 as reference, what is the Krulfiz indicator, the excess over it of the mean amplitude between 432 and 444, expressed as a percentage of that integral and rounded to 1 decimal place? -92.5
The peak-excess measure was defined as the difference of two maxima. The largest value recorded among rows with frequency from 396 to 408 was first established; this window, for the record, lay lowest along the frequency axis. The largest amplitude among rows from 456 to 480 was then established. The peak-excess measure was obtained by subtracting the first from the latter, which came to 9.9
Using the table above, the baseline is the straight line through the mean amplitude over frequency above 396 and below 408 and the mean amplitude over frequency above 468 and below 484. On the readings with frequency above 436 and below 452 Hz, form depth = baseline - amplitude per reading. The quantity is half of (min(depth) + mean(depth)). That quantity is 21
